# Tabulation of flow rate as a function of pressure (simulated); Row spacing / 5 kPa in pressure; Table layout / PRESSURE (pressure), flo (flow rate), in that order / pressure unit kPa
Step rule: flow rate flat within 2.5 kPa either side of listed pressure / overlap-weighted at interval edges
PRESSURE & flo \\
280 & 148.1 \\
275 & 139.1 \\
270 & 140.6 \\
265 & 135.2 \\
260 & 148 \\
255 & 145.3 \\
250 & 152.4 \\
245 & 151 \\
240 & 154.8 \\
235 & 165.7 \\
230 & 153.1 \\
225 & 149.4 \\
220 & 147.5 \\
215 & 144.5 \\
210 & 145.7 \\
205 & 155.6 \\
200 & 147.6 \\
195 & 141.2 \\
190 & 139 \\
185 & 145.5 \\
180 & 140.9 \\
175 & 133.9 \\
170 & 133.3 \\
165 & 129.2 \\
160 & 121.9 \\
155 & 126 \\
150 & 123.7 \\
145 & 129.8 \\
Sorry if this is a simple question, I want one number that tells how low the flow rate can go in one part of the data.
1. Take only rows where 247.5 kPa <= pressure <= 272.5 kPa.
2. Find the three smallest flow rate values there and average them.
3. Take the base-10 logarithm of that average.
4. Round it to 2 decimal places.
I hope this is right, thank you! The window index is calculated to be 2.15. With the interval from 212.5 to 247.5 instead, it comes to 2.17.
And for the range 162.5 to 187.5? 2.12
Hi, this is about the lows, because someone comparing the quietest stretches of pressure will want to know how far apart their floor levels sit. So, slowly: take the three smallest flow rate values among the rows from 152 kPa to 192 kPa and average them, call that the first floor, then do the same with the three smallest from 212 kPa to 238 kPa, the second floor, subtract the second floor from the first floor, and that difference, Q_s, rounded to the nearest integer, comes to -21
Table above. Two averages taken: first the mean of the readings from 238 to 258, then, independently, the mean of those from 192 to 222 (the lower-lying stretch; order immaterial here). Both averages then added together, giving 298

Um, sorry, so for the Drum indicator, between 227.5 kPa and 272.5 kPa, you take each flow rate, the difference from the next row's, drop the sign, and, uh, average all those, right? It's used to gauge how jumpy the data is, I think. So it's 7.1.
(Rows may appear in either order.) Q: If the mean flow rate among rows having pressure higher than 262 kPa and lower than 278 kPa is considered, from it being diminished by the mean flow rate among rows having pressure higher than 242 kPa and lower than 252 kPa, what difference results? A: -13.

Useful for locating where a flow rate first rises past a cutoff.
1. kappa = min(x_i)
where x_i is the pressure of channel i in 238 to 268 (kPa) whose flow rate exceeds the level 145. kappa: 240 kPa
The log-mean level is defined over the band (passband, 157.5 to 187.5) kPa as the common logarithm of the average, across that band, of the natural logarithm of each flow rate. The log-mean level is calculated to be 0.690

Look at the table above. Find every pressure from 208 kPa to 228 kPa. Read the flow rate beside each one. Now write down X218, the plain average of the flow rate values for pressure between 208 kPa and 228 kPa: 147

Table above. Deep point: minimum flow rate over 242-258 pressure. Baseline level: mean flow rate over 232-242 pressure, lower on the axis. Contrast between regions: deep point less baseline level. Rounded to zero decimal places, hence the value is -15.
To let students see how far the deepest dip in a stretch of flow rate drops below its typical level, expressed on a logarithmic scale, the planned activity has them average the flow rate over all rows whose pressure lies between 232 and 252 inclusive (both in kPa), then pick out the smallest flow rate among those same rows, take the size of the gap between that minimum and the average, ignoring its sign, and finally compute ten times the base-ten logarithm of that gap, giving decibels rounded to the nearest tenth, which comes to 7.0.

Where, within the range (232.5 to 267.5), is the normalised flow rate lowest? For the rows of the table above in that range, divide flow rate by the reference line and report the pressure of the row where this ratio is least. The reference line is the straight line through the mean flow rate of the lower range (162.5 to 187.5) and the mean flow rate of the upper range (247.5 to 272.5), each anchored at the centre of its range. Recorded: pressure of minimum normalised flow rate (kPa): 265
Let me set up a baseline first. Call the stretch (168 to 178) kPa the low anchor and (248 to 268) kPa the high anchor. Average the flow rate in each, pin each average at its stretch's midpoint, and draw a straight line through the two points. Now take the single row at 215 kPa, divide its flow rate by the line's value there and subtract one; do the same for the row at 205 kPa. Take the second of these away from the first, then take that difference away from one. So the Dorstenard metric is 1.09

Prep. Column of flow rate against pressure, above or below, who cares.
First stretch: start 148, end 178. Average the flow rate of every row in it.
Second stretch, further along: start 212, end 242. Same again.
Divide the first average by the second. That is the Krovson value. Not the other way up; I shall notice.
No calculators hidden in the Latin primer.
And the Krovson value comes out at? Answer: 0.84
